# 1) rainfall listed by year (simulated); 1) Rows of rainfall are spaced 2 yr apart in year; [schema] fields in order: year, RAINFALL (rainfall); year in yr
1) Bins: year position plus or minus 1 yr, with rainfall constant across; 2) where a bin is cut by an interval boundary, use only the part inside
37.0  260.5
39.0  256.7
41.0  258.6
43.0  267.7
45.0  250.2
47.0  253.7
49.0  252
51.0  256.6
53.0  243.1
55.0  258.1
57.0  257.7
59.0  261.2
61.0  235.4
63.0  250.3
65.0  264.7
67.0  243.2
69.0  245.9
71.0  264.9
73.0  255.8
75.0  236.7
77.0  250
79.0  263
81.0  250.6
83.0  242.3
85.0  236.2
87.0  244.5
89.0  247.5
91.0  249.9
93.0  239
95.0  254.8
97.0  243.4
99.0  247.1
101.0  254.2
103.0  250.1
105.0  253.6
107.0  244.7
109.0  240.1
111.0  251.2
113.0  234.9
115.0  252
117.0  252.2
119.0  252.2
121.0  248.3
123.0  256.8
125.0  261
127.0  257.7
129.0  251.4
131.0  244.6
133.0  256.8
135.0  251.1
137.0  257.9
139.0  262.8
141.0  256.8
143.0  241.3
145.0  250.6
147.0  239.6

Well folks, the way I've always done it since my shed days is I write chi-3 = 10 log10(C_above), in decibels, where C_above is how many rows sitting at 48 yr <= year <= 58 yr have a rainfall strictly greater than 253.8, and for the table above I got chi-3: 4.8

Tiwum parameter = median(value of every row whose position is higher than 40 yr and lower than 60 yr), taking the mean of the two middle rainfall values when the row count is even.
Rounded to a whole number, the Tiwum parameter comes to 257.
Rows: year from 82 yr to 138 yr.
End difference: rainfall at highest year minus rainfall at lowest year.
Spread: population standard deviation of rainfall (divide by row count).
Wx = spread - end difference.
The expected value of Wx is -9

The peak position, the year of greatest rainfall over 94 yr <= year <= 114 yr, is 95.0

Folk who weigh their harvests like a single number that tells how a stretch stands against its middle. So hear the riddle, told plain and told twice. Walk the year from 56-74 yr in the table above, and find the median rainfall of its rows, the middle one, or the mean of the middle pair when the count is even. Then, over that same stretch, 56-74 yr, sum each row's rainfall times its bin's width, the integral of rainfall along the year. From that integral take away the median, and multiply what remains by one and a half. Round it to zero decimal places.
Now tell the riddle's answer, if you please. 6454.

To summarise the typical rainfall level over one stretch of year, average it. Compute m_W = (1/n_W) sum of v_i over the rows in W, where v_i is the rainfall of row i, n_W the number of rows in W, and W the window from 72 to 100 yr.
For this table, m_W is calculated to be 247.2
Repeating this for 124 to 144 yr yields 254.1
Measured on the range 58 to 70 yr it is 250.1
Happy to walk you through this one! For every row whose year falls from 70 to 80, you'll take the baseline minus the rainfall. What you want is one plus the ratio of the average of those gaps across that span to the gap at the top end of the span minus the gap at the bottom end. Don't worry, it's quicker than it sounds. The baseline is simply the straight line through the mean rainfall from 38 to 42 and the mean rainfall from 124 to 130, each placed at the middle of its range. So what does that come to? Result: 2.8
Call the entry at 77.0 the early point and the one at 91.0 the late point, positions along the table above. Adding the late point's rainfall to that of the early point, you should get 500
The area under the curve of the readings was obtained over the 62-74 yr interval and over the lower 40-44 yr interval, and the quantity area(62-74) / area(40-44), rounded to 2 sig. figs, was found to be 2.9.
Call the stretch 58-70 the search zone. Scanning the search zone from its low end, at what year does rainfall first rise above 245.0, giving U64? 59.0 yr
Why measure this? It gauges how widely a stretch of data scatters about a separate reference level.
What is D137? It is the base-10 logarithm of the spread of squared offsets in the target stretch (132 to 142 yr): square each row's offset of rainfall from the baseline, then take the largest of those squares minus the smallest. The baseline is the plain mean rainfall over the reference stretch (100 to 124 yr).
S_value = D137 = 2.26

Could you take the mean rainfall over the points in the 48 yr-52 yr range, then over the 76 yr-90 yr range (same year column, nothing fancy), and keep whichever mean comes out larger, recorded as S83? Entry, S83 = 254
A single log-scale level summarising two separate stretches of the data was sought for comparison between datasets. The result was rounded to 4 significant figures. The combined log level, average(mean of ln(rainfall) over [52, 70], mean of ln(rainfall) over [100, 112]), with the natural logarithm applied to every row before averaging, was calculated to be 5.521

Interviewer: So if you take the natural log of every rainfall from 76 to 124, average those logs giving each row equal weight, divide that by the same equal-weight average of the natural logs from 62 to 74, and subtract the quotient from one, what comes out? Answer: 0.0042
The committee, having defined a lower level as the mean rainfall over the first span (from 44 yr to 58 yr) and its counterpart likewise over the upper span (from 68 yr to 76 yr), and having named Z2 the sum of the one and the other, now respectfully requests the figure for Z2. 503.9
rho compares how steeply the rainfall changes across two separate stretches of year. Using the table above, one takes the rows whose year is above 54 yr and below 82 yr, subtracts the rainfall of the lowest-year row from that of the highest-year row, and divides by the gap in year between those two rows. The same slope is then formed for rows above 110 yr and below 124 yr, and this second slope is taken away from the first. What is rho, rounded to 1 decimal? -0.8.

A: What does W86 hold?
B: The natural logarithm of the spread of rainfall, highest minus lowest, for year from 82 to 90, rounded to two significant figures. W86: 2.4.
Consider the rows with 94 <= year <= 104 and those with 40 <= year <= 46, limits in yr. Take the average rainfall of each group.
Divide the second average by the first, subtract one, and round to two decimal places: 0.04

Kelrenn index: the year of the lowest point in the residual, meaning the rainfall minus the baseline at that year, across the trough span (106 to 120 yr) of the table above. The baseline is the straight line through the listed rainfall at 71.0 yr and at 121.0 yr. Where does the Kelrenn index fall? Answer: 113.0 yr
